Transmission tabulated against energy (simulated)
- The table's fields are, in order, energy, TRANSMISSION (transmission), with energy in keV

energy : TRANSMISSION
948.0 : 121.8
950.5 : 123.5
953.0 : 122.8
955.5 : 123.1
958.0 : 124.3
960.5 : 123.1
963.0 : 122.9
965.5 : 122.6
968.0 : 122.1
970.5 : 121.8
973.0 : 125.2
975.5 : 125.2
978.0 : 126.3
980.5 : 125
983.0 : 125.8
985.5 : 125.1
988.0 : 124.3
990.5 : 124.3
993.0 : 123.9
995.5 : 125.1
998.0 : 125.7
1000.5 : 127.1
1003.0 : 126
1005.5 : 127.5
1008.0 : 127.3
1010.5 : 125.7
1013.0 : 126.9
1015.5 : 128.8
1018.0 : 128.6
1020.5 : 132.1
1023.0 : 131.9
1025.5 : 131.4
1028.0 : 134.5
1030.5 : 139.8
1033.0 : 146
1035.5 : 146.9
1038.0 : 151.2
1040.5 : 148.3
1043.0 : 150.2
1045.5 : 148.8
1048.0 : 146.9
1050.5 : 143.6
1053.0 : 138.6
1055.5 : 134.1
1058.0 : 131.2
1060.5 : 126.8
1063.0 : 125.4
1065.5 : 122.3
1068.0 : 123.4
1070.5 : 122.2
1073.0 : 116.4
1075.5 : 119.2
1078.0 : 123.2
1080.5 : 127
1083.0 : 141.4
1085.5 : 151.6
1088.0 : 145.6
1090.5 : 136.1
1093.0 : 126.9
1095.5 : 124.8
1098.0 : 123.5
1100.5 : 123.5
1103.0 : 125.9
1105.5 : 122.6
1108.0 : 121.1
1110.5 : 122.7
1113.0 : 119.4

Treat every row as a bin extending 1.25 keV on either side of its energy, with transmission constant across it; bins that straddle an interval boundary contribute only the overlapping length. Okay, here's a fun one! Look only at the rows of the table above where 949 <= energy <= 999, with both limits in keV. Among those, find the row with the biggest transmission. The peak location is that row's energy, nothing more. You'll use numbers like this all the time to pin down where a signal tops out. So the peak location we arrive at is 978.0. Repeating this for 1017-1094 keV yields 1085.5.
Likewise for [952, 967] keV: 958.0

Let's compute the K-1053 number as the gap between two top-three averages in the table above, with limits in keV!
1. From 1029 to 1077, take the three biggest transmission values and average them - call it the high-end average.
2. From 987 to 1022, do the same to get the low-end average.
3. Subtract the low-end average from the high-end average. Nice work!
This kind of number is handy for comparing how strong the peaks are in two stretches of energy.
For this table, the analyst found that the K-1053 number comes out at 20.2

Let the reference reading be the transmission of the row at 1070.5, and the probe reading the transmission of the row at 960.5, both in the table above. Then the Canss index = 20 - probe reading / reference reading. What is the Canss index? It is 18.99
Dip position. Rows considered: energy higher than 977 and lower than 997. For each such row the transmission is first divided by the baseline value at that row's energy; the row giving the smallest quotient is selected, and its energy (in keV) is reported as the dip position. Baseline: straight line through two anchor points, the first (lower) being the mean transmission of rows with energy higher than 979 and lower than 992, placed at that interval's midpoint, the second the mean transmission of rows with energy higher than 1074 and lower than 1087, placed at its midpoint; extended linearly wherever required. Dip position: 993.0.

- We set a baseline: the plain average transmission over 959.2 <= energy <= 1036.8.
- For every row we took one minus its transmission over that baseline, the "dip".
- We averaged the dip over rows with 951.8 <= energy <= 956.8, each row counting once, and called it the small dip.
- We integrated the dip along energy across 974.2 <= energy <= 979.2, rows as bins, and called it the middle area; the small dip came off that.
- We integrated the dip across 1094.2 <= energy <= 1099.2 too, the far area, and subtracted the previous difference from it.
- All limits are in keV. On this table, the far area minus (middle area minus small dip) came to 0.1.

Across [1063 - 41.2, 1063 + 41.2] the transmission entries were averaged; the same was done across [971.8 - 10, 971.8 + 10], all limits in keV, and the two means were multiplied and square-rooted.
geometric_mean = 129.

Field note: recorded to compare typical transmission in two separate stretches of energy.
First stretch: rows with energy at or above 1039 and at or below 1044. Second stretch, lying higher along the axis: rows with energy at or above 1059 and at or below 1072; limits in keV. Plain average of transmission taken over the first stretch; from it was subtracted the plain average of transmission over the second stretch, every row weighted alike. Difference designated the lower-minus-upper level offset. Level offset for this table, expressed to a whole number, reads 25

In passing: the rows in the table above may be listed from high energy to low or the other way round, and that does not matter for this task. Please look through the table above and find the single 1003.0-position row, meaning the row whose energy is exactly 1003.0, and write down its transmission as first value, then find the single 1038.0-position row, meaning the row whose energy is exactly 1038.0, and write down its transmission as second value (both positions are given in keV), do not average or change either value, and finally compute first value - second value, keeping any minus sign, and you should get -25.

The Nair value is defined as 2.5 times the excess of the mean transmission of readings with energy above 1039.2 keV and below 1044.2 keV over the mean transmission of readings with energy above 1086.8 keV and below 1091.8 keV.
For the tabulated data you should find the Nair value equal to 21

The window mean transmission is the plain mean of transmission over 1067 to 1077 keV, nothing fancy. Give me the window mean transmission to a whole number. 120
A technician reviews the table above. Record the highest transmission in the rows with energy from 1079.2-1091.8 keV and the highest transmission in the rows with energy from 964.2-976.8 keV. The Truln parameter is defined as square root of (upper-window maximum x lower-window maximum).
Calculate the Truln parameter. 138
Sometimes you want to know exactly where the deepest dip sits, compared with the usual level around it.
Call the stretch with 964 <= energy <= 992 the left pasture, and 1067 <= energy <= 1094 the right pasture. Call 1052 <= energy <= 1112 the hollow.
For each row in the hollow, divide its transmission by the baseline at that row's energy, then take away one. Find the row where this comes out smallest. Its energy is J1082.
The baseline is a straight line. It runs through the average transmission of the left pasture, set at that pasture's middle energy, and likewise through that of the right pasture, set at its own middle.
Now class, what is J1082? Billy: 1073.0 keV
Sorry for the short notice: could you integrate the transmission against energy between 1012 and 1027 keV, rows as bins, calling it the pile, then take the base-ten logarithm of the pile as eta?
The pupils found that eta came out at 3.29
